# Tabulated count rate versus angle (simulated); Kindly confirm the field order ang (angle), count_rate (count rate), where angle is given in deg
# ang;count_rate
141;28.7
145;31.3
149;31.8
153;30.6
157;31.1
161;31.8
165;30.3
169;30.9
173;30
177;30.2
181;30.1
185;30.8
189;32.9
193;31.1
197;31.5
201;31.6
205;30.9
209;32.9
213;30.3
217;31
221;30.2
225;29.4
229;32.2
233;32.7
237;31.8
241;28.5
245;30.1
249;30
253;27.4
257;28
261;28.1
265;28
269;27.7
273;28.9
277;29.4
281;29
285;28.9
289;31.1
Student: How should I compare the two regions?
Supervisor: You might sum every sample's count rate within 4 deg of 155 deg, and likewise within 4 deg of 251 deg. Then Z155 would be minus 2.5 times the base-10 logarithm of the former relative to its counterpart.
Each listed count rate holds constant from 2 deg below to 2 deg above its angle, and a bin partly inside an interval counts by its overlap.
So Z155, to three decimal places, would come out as -0.078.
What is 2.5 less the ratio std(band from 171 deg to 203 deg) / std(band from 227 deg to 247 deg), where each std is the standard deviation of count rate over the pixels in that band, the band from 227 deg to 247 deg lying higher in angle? 1.9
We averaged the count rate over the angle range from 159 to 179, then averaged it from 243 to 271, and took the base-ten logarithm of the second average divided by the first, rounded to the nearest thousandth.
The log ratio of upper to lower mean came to -0.032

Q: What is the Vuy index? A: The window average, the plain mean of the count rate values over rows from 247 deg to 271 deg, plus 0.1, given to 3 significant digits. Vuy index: 28.3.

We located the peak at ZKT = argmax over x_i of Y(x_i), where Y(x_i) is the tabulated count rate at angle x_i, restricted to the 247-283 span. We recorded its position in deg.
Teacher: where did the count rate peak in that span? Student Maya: 249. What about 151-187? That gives 161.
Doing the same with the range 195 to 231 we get 209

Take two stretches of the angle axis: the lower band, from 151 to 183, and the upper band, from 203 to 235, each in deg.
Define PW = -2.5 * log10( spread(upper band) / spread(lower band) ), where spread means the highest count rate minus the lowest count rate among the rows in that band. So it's -0.72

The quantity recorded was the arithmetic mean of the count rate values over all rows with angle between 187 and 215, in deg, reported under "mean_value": 31.6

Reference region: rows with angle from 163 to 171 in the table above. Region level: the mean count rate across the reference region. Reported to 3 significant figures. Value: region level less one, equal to 29.6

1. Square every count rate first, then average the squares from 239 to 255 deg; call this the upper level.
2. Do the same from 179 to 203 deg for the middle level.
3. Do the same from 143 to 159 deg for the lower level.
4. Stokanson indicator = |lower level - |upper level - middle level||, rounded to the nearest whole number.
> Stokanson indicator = 833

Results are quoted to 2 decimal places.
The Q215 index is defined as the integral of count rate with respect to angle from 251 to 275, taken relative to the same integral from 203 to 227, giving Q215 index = 0.91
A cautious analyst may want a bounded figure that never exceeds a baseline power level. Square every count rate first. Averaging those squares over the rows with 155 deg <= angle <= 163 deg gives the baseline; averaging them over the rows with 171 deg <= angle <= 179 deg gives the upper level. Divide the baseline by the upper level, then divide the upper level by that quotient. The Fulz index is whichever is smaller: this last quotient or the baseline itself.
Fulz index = 830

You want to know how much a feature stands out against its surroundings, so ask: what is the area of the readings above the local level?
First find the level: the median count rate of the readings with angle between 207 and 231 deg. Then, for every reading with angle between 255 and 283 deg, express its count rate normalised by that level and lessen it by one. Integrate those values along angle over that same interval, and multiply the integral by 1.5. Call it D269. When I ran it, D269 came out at -3.0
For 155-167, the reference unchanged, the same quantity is 0.2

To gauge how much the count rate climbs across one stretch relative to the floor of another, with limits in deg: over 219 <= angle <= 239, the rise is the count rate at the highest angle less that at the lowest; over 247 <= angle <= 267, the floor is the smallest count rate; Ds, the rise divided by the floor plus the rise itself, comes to 1.7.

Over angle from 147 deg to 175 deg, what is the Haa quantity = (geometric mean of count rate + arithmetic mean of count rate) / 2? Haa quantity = 30.9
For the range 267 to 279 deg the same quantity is 28.7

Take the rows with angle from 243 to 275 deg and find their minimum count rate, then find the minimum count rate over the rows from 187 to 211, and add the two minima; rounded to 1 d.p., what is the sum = 58.3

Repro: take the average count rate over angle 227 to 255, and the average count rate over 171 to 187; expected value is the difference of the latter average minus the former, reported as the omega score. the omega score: -0.1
